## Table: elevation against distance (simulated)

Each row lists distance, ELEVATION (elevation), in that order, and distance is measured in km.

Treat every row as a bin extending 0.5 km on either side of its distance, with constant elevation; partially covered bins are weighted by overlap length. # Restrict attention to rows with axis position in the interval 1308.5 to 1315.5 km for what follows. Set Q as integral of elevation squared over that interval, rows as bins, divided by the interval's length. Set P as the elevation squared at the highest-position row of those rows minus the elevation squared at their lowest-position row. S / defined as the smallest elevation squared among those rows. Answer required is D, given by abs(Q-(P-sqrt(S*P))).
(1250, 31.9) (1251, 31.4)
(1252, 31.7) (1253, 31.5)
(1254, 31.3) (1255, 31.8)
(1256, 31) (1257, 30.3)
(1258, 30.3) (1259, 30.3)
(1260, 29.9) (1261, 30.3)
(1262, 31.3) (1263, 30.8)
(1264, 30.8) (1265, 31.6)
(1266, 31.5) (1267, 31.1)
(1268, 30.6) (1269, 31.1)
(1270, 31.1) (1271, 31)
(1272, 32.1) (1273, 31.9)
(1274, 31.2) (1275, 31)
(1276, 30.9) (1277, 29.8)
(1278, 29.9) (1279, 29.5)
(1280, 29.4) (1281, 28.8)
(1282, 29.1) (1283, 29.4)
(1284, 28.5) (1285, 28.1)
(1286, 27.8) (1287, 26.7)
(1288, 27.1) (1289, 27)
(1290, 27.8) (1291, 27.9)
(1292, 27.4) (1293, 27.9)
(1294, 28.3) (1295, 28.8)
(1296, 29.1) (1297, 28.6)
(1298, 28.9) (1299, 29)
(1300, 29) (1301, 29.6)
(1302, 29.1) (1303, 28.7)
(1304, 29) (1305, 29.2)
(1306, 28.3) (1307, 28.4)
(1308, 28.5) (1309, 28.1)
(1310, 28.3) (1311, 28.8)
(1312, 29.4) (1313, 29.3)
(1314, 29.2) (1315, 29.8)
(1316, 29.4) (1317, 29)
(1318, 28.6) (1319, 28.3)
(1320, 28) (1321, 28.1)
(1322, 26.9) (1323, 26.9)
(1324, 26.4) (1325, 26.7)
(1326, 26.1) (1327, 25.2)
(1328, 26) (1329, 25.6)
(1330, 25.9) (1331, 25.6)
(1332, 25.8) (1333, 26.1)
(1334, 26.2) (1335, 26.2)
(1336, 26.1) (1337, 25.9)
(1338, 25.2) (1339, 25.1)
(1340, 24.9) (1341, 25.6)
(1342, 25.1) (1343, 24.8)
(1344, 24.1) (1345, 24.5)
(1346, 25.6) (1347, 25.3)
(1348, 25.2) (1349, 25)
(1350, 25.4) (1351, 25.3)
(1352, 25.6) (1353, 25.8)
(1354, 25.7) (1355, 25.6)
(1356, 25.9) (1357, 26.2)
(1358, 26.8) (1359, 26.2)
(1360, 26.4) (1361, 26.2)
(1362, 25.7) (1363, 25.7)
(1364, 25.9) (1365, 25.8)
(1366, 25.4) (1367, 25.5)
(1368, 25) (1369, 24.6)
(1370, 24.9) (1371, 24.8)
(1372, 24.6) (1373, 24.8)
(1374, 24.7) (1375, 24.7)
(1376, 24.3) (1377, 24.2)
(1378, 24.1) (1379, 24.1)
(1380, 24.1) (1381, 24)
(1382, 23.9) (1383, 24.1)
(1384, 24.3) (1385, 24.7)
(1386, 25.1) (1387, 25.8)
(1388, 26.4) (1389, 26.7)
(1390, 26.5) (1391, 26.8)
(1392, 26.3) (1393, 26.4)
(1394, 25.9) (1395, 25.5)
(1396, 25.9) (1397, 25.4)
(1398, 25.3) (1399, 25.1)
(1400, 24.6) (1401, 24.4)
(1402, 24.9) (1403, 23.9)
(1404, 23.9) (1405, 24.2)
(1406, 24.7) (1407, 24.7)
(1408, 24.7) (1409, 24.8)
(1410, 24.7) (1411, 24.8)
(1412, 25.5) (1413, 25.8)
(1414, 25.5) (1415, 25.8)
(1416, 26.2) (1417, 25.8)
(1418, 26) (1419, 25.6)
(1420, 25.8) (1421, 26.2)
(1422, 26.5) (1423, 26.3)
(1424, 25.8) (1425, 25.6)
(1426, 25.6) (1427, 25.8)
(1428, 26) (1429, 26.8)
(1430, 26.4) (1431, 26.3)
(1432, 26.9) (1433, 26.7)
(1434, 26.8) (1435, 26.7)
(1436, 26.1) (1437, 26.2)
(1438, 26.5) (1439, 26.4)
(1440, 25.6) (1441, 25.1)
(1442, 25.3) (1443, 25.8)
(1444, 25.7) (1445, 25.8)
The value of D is 1021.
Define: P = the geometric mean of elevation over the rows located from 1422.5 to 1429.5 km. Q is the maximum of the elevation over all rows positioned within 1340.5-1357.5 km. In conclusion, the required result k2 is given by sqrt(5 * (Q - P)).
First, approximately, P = 26.0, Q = 26.2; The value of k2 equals 1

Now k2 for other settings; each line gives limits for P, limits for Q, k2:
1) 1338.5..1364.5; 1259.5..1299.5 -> 6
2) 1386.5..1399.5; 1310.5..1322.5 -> 4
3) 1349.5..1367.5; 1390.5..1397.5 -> 2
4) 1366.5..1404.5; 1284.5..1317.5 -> 5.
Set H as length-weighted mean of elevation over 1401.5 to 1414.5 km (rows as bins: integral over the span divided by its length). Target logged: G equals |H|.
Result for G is 25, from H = 24.8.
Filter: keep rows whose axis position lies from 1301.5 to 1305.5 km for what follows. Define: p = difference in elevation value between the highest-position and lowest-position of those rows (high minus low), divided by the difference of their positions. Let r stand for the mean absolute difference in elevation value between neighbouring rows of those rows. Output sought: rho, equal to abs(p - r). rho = 0.27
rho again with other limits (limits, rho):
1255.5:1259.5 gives 0.47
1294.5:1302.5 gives 0.29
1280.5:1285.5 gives 0.65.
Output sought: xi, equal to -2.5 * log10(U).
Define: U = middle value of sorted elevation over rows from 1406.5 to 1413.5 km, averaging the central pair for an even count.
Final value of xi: -3.49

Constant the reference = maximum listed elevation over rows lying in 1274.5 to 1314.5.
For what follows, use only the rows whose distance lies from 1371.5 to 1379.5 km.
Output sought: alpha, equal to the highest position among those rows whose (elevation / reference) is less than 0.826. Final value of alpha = 1379 km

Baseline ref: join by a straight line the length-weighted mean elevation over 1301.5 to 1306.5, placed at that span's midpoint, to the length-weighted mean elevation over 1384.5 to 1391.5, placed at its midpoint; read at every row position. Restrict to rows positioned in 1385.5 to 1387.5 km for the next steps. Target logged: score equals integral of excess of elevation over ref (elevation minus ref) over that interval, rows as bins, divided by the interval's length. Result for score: -0.6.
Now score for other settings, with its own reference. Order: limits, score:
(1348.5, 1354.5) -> -1.8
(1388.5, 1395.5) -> 0.4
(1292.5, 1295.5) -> -0.9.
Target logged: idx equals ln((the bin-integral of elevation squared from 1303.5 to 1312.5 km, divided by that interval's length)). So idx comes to 6.71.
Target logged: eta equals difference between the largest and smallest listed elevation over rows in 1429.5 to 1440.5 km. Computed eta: 1.3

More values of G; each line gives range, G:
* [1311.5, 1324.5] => 28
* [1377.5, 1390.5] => 25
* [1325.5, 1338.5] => 26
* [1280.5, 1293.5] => 28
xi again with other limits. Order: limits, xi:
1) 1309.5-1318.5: -3.66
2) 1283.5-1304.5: -3.64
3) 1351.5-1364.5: -3.53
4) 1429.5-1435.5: -3.57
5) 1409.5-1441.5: -3.54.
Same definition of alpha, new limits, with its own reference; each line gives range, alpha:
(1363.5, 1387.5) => 1386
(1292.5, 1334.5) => 1331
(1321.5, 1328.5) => 1327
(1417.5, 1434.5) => 1426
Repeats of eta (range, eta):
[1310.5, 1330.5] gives 4.6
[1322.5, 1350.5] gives 2.8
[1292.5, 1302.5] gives 1.7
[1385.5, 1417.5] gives 2.9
